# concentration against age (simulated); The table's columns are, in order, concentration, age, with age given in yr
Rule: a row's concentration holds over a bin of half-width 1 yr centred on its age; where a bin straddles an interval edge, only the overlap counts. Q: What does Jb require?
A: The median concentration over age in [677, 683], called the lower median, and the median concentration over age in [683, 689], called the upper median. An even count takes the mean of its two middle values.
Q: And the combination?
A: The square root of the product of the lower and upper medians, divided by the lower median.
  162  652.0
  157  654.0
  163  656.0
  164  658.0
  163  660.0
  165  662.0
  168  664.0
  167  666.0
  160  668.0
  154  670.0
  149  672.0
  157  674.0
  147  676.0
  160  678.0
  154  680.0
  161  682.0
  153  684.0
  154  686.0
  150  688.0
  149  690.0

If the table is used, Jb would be 0.98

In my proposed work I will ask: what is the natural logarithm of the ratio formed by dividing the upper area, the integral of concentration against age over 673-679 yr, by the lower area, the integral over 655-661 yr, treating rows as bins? -0.055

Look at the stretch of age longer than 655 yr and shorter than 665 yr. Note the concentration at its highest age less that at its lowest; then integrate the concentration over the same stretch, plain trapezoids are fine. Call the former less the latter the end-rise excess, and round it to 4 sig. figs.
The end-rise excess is -1641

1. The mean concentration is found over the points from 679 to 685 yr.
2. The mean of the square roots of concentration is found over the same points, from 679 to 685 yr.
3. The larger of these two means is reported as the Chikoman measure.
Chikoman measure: 156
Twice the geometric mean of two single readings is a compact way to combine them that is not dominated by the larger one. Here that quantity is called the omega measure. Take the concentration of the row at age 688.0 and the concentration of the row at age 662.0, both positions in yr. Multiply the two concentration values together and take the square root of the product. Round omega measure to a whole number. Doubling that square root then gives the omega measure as 315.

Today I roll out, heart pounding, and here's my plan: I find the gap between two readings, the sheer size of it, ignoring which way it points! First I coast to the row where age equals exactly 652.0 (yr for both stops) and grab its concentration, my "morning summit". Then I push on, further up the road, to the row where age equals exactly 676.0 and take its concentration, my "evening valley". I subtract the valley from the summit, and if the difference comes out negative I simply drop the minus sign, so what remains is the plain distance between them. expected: 15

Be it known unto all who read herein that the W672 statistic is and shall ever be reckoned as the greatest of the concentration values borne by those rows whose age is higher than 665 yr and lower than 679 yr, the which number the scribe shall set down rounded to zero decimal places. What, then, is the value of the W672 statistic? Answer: 167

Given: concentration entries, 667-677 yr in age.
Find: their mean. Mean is 153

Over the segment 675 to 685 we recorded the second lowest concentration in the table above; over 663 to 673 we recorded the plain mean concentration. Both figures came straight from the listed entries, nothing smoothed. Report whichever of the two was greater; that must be 160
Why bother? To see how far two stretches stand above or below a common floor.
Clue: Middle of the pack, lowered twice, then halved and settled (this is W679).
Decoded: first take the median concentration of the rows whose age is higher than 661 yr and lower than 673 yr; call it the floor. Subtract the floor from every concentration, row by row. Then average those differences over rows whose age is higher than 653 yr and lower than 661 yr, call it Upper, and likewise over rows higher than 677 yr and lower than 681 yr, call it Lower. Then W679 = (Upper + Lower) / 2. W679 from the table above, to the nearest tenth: -3.1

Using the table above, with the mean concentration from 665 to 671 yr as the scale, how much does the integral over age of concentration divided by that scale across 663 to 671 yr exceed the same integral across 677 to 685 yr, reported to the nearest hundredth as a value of 0.26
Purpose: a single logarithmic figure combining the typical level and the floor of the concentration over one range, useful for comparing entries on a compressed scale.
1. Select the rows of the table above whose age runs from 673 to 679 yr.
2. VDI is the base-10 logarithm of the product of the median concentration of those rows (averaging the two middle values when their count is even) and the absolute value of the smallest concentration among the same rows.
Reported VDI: 4.36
